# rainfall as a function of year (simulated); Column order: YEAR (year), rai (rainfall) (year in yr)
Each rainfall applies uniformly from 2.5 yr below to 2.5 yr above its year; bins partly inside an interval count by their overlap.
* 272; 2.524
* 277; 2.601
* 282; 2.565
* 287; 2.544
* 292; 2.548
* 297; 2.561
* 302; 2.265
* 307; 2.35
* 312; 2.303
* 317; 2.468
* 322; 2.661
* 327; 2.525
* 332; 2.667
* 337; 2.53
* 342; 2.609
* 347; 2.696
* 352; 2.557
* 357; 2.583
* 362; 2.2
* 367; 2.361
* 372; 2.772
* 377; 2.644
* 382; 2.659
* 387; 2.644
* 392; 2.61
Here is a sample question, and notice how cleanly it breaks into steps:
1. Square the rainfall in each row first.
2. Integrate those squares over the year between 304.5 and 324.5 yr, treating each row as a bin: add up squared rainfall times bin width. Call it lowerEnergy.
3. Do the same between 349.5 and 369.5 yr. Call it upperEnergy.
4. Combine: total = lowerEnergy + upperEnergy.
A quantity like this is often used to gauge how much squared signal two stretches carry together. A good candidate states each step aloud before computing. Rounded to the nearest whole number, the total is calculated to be 238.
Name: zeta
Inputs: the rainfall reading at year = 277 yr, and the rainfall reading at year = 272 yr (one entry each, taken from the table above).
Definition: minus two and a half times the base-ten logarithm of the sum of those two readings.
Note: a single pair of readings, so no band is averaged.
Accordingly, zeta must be -1.774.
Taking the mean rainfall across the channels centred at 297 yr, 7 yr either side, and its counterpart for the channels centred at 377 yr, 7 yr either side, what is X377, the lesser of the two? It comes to 2.46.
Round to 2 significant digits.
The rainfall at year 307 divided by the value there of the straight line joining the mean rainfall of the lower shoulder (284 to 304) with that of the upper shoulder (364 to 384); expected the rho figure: 0.94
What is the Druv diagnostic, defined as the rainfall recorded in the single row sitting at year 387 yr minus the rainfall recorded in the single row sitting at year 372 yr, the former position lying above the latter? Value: -0.13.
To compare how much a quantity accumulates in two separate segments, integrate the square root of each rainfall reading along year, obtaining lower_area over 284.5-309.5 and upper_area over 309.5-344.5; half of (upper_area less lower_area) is 8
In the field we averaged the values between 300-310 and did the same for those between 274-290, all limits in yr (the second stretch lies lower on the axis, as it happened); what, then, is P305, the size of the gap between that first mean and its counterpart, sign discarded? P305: 0.26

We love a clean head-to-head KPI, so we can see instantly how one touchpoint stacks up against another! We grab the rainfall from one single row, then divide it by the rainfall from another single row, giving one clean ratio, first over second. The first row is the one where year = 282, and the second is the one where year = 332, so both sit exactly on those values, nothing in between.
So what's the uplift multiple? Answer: 0.96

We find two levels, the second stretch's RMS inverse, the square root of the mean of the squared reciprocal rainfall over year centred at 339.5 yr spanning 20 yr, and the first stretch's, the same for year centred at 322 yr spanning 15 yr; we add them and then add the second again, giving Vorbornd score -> 1.15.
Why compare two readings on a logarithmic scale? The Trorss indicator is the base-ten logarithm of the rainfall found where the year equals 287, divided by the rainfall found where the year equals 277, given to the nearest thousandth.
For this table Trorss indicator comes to -0.010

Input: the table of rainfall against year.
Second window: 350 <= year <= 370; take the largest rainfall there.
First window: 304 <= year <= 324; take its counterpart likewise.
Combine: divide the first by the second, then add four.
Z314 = 5.03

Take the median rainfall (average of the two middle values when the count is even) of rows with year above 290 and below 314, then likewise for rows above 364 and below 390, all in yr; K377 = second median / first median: 1.13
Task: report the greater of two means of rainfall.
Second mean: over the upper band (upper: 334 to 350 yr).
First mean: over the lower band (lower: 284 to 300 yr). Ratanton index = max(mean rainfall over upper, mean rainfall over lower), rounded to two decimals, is 2.61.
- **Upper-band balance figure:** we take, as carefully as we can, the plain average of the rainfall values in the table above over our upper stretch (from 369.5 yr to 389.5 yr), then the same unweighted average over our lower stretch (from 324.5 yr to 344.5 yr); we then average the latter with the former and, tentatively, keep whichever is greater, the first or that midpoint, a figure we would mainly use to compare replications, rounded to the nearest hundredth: 2.68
